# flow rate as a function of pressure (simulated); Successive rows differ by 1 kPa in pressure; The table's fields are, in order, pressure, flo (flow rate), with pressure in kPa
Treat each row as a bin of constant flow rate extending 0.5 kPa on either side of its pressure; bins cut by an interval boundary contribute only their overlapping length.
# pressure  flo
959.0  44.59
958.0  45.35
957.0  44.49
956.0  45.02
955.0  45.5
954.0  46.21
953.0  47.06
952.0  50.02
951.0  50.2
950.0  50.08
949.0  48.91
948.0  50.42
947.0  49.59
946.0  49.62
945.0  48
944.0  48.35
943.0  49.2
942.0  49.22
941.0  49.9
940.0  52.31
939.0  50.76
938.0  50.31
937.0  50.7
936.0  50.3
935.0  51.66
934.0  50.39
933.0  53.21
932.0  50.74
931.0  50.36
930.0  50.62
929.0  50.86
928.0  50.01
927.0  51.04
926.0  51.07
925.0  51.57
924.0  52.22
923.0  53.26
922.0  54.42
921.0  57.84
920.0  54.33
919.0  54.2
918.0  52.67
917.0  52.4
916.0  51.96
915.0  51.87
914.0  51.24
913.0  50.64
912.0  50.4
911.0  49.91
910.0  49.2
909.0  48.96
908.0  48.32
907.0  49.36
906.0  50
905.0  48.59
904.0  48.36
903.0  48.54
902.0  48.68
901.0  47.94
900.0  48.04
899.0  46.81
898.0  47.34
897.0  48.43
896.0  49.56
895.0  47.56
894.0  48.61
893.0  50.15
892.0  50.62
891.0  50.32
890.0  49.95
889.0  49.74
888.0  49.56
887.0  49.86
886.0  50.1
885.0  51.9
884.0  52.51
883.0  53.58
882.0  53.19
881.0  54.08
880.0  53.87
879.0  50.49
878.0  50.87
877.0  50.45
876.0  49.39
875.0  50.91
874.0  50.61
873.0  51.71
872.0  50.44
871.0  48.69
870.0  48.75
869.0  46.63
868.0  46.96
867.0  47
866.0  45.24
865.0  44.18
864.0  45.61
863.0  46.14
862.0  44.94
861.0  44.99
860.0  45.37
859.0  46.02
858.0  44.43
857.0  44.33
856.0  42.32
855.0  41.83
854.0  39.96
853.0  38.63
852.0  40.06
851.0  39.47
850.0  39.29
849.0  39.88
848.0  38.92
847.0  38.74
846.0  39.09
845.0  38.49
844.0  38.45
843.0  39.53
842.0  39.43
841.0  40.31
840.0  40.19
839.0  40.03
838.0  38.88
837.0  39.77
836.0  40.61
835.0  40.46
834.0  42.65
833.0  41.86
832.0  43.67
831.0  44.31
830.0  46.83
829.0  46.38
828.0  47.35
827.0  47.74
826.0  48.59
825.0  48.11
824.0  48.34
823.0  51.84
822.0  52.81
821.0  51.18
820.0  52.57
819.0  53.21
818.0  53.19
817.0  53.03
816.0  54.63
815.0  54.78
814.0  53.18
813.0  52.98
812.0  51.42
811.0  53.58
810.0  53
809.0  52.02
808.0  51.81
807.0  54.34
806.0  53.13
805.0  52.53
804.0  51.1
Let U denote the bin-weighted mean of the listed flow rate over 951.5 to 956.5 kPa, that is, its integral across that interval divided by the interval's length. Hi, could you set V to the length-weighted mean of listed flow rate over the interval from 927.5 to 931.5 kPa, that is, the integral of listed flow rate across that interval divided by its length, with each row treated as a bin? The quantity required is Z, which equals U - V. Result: -3.7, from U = 46.8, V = 50.5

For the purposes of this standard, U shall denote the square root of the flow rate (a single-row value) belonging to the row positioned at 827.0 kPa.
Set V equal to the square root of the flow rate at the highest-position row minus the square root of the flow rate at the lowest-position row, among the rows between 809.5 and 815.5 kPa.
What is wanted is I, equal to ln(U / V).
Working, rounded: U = 6.91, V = 0.12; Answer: 4.0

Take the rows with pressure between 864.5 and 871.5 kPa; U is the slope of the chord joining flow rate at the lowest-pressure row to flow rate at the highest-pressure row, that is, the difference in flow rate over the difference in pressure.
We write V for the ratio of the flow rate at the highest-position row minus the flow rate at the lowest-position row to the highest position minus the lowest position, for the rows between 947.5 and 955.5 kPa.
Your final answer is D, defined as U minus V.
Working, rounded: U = 0.8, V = -0.7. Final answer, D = 1.5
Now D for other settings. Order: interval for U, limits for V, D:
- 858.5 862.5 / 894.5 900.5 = -0.5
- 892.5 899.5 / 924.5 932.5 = -0.4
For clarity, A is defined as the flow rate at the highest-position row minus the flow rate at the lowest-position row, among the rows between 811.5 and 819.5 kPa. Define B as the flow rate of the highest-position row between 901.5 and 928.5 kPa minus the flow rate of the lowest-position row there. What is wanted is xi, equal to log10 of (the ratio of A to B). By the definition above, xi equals 0.1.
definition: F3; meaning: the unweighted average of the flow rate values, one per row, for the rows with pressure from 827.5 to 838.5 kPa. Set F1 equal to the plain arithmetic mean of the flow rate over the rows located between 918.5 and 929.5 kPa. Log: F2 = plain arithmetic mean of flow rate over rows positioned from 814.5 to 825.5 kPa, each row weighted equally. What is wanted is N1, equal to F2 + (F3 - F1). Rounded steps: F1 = 53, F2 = 52.2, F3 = 43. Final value 42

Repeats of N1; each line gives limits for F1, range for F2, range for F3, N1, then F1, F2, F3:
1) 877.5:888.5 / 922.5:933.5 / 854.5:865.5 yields 44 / 52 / 51.4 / 45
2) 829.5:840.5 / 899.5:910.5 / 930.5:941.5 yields 58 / 42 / 48.7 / 51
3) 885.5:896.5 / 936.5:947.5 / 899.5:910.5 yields 49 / 50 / 49.8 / 49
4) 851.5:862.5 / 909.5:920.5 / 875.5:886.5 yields 61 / 43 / 51.7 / 52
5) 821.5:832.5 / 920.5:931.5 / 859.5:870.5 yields 50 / 48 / 52.1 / 46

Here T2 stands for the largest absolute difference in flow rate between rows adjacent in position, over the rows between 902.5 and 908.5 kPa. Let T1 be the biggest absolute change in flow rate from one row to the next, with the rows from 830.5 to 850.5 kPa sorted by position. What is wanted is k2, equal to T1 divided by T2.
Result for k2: 1.6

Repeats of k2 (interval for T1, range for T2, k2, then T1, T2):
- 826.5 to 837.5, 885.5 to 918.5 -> 1.3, 2.5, 2.00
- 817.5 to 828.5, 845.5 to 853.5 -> 2.4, 3.5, 1.43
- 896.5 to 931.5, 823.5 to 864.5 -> 1.4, 3.5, 2.52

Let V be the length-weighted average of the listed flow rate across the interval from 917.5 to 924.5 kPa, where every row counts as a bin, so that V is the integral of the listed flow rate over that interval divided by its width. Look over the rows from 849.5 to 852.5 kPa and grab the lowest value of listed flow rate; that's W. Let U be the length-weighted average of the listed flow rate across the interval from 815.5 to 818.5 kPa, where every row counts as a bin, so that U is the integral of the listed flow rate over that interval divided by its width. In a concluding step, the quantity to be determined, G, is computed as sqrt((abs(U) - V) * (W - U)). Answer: 2.7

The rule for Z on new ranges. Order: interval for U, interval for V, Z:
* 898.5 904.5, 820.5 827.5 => -1.7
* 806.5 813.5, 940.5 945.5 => 3.8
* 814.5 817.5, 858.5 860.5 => 8.5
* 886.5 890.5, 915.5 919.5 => -3.0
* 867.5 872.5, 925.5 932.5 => -2.4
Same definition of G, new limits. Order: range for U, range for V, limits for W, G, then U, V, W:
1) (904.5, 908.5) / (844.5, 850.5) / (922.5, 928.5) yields 3.1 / 49.1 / 39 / 50.01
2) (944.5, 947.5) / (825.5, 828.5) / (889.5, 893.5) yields 1.0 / 49.1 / 48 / 49.95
